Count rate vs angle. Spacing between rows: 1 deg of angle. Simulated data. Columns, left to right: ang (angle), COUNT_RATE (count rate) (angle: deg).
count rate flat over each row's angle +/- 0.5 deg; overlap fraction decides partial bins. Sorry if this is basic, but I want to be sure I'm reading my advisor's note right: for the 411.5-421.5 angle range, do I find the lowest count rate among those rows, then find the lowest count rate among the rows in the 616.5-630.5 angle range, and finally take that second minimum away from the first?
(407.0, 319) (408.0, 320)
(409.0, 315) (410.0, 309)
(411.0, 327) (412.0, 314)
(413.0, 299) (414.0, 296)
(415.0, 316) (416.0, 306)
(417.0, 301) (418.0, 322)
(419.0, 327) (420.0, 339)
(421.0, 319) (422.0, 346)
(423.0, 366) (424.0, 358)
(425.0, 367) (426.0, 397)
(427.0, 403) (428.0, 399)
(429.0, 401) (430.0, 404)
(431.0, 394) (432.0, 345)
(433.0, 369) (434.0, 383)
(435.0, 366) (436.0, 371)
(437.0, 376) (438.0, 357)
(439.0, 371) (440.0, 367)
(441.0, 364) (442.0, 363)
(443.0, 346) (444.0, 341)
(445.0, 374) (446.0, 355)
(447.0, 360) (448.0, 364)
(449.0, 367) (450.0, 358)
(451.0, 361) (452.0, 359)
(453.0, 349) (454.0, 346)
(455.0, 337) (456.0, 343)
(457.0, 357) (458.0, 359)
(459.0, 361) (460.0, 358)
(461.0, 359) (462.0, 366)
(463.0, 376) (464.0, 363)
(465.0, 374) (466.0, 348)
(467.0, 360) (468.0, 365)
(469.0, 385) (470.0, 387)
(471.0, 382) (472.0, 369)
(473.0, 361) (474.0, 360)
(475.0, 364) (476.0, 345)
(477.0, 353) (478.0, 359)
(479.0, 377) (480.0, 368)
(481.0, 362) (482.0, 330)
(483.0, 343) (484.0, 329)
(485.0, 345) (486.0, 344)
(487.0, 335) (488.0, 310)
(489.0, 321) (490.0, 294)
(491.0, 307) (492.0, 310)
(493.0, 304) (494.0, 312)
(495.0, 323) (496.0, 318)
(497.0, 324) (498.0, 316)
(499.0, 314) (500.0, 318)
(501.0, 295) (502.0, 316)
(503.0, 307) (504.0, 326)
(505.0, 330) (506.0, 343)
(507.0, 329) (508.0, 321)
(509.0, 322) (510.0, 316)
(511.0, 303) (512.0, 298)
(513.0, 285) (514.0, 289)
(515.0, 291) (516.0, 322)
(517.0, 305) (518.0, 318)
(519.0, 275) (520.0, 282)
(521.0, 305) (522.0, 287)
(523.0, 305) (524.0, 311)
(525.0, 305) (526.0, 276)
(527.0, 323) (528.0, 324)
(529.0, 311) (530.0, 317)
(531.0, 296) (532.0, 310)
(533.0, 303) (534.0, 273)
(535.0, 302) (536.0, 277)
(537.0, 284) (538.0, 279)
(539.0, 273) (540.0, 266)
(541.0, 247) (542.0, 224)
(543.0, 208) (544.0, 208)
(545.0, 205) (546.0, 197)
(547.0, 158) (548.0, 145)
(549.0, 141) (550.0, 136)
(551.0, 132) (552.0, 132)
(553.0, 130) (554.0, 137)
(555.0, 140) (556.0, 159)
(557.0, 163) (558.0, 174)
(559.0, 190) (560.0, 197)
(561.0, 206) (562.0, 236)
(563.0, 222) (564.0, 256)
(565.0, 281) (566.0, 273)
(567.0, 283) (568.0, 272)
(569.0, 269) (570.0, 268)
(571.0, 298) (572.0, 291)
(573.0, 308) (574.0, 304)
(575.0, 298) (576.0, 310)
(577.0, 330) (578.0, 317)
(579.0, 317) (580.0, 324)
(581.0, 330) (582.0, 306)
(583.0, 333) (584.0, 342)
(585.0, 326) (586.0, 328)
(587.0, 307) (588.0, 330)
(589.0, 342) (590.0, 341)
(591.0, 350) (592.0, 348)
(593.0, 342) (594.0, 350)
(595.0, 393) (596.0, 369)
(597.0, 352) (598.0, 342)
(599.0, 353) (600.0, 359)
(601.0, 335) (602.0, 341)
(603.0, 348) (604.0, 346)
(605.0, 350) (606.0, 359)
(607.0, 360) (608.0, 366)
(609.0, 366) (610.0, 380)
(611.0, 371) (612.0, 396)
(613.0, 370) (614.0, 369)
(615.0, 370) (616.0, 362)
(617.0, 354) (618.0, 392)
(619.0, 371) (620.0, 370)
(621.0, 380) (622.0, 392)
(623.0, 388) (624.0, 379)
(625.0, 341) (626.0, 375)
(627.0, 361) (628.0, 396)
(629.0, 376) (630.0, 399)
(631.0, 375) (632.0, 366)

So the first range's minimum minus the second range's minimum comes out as -45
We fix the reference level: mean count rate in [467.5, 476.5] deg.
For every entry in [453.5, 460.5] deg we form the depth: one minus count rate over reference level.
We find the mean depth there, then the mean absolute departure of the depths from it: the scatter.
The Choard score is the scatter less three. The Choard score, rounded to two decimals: -2.98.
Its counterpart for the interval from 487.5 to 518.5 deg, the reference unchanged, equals -2.97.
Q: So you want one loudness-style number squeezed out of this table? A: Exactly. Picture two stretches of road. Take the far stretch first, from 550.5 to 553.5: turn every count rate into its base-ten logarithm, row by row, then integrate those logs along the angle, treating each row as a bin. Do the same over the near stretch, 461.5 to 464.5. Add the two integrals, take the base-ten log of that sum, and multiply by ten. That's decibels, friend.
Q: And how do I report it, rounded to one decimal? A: 11.5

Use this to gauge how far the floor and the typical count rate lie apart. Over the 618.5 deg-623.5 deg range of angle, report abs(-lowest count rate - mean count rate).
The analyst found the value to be 750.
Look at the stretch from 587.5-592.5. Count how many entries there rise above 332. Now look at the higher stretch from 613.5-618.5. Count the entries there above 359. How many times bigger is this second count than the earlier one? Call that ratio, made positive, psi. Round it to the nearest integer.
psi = 1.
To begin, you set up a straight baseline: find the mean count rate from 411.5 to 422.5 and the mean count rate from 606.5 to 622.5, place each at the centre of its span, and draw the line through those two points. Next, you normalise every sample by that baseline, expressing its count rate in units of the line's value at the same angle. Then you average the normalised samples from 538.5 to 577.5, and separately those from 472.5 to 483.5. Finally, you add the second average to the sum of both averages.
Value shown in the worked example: 2.76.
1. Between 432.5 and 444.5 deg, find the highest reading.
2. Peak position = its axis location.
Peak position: 434.0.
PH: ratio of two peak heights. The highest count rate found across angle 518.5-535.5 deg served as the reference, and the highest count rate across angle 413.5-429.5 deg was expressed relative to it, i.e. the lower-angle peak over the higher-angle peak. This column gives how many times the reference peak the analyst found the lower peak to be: 1.24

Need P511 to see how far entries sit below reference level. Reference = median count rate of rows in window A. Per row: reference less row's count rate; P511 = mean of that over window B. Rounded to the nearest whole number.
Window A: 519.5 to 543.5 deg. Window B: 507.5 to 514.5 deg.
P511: -13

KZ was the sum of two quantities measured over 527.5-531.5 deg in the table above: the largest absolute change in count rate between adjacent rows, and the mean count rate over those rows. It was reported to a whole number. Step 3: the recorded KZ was 333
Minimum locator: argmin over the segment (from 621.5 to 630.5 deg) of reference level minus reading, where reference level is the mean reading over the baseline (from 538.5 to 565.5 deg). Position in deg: 630.0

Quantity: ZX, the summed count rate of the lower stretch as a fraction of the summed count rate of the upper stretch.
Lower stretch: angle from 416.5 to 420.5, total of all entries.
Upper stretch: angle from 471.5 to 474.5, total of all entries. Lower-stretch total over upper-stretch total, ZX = 1.18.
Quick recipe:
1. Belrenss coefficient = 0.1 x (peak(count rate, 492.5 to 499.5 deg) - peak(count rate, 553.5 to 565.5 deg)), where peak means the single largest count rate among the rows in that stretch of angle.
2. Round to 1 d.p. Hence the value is 4.3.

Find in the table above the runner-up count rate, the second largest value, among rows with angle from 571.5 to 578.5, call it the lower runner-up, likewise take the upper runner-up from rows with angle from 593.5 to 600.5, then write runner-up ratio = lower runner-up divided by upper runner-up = 0.86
